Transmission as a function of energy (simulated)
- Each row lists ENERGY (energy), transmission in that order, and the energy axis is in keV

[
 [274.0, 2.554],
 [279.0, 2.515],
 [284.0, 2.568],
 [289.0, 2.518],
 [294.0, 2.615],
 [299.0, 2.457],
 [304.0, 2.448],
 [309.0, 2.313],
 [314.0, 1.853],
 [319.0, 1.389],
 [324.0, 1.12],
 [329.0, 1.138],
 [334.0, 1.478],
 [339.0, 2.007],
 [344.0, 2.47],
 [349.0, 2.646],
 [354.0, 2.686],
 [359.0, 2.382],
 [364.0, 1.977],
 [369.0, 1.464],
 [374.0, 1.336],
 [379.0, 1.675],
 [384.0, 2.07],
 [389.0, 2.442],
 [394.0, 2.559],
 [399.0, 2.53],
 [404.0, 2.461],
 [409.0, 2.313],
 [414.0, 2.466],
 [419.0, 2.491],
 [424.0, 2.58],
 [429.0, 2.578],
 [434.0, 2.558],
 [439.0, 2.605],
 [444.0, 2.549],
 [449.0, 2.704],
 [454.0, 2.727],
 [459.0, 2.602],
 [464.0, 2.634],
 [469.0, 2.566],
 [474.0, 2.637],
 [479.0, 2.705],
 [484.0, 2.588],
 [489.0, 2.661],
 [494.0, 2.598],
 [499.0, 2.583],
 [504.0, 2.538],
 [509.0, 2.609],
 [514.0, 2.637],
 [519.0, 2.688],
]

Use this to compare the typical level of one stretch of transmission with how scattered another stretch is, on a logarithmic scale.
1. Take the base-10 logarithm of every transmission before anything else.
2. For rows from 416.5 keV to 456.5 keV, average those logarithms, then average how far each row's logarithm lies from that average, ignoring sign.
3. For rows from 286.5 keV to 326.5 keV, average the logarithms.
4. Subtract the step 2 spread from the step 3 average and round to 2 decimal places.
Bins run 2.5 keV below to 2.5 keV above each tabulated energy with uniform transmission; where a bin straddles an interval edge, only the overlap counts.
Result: 0.29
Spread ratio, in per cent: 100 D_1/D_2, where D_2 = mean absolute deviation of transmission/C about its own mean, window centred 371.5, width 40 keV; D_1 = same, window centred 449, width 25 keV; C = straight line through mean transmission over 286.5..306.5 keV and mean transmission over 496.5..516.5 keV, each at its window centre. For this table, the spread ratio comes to 16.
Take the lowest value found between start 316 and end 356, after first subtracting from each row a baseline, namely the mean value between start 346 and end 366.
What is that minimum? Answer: -1.3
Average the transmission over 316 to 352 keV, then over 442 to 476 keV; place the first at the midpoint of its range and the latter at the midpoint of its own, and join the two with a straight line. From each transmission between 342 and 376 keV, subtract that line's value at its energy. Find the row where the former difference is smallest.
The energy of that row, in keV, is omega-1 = 374.0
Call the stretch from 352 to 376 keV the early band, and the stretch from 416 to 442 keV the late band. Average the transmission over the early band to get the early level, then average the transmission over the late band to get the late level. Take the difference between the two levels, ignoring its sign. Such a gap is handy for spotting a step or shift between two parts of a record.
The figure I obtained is 0.593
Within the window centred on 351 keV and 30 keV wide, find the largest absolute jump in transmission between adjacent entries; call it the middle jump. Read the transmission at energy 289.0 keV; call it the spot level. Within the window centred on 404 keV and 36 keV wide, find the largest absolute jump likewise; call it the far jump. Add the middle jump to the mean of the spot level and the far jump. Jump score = 1.8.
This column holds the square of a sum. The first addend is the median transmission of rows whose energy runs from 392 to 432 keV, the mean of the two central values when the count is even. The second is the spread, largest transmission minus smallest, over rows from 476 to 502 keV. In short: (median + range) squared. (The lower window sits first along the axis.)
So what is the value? 7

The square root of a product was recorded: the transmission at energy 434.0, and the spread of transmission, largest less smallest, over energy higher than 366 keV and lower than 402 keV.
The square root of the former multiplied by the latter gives 1.8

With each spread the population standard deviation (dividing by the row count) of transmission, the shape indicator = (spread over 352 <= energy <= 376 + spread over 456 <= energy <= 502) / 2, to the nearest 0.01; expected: 0.28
